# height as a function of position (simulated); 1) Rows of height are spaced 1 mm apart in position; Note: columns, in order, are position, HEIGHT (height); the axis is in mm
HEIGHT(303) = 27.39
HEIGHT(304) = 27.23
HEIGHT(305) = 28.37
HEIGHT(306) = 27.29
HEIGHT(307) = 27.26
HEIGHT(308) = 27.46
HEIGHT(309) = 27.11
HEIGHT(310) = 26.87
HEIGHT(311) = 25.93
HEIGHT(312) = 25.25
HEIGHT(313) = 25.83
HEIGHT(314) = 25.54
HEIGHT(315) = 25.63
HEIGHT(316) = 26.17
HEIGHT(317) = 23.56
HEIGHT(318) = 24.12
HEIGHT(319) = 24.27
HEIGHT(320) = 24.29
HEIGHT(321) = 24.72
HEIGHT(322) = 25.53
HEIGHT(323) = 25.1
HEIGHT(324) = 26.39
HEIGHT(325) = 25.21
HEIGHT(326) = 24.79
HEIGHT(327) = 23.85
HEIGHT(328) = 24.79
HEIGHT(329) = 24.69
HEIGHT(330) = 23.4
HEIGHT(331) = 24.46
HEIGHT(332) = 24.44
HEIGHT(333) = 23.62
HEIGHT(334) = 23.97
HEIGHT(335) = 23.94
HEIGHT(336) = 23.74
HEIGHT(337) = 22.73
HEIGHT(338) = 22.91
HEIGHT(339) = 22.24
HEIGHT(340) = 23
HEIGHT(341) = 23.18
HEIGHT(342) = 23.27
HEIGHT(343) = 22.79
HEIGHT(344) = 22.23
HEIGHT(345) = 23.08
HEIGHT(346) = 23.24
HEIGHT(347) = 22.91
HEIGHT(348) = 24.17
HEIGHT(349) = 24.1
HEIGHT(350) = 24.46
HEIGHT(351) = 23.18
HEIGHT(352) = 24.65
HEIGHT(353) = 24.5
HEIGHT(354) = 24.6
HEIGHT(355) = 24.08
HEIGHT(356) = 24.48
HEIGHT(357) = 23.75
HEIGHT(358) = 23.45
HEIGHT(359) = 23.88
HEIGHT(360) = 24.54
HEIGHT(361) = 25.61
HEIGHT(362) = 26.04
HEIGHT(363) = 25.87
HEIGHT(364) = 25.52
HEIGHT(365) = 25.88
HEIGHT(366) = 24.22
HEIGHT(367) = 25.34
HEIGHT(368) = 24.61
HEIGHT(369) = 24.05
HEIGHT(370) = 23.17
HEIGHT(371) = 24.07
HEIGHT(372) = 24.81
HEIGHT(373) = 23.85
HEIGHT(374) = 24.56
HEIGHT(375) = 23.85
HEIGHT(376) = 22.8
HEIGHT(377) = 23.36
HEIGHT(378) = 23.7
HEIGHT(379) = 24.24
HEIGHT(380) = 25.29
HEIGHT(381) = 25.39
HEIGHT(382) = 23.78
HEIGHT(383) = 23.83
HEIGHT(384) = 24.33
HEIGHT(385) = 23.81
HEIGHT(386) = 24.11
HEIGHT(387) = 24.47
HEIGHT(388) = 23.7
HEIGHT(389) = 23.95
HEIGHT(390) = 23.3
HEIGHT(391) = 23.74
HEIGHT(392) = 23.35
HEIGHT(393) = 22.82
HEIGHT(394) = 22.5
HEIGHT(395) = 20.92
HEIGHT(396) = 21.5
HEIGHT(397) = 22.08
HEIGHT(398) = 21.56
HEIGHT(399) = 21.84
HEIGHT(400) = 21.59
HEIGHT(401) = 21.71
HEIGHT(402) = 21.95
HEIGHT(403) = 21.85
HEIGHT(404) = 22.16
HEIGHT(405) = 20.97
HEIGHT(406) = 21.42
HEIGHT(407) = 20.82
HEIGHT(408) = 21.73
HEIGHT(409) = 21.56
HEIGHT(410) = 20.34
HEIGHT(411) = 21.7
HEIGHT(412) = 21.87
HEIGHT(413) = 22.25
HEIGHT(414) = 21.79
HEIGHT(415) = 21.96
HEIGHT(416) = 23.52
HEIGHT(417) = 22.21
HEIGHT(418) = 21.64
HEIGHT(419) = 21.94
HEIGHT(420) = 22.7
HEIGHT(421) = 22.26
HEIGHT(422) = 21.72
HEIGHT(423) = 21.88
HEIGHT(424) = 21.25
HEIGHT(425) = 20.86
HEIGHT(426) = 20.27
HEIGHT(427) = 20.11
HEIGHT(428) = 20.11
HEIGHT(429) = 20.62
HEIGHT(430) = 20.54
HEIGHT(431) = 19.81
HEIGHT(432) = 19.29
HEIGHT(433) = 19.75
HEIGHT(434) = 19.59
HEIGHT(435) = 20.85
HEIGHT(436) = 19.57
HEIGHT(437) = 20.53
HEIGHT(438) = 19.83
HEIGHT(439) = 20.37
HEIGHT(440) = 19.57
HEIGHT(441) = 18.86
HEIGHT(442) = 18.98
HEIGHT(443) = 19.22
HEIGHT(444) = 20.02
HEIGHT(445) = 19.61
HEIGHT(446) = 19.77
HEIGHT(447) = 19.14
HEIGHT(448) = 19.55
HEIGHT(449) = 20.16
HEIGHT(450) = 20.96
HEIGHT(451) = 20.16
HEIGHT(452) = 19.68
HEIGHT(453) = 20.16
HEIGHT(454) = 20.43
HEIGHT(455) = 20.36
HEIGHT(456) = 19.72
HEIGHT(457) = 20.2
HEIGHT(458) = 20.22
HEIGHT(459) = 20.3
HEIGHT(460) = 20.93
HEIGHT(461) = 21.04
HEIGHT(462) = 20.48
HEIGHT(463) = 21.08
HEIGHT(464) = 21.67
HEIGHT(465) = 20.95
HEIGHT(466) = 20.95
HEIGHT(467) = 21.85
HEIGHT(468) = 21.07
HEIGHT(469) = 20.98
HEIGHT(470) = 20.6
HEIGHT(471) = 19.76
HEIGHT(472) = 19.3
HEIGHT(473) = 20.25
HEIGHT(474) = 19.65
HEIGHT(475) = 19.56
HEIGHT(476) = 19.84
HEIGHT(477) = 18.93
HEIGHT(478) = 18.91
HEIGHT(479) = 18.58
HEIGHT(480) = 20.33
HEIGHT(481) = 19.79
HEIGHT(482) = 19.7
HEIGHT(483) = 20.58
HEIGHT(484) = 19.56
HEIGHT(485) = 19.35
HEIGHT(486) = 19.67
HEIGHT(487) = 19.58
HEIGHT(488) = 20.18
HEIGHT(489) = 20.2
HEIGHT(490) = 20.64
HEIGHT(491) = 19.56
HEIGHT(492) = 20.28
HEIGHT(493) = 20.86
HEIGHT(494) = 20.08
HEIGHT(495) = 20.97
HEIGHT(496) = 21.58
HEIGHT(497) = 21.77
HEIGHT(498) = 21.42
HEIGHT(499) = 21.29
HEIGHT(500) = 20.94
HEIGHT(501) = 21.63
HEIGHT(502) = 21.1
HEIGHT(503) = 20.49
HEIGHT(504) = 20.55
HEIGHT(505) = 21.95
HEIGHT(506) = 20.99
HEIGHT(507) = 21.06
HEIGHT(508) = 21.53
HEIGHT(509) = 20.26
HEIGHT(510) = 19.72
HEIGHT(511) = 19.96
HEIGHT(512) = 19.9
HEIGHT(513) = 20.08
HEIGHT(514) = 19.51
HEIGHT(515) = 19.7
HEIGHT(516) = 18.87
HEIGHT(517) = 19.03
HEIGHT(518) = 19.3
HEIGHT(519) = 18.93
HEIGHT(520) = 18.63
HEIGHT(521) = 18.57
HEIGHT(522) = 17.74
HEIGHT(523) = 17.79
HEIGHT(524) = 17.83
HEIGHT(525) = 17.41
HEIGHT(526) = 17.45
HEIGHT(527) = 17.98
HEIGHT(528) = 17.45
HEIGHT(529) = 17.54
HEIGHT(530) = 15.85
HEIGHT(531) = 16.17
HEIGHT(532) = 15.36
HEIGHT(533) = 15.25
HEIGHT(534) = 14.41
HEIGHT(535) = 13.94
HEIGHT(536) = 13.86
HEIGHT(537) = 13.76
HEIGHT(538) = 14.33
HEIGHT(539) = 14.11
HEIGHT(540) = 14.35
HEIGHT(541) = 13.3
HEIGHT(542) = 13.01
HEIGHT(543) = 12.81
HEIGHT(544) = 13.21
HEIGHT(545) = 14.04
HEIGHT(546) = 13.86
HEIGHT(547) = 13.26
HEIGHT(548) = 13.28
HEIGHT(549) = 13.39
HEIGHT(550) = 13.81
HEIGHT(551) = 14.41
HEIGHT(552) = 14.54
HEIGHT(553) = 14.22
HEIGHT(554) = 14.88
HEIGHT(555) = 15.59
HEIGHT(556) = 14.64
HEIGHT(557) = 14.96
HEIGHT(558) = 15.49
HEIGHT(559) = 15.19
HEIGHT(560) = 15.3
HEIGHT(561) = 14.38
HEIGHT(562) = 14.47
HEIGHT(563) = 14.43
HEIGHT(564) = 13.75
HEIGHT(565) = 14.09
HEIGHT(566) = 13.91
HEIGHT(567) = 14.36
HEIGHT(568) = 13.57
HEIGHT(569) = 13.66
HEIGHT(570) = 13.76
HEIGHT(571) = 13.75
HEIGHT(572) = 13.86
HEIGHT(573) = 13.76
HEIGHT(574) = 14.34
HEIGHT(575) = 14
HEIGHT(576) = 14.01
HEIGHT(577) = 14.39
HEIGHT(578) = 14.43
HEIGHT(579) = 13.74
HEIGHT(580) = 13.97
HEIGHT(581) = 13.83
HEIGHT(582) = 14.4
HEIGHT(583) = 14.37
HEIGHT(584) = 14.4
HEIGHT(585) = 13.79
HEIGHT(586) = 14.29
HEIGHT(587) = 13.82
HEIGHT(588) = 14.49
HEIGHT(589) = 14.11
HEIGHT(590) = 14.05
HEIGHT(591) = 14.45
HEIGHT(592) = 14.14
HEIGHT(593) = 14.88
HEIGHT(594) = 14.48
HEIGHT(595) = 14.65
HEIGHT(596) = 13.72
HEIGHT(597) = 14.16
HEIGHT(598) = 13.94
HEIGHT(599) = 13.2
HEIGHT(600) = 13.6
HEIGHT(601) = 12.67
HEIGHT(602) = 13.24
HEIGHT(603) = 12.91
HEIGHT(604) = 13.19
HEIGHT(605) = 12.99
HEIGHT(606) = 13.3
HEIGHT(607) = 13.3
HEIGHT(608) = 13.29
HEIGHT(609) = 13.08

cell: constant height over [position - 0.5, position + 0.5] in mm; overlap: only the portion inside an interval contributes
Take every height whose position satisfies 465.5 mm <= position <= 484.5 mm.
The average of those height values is 20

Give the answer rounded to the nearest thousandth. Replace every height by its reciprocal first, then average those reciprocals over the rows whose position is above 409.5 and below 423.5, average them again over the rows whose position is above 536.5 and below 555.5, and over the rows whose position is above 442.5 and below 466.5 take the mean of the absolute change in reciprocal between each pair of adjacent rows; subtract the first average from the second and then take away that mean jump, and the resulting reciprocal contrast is 0.025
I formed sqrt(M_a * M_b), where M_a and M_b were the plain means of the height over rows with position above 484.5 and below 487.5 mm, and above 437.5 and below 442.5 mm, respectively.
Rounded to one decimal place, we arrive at 19.5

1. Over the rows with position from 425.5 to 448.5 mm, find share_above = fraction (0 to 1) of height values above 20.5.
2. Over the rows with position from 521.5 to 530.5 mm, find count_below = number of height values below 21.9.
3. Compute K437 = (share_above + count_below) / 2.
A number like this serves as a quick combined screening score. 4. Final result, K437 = 4.6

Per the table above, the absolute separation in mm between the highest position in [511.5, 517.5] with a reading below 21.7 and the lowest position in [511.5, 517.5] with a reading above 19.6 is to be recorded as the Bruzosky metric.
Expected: 5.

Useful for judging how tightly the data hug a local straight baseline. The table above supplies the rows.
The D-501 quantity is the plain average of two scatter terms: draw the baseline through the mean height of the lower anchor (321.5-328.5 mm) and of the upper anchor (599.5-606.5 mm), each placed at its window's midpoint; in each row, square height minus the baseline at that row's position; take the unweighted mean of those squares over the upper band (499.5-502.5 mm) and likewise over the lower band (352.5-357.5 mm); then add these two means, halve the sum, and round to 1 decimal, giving 7.1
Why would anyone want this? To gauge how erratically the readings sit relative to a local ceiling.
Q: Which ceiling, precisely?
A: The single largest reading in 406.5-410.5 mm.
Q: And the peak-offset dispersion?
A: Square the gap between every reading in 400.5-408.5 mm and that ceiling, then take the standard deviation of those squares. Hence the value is 0.3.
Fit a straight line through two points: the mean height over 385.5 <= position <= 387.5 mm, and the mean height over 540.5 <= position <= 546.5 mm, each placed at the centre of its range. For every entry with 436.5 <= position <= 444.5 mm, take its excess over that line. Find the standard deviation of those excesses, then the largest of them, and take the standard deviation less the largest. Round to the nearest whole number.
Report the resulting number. 1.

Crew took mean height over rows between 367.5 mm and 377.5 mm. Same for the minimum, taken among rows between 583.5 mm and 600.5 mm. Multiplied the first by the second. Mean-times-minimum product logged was 316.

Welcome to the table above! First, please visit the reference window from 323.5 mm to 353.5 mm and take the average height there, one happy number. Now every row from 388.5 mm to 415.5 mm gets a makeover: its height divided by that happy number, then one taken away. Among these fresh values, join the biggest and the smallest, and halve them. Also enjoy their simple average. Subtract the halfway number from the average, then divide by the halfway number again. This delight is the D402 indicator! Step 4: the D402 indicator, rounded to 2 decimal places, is 0.10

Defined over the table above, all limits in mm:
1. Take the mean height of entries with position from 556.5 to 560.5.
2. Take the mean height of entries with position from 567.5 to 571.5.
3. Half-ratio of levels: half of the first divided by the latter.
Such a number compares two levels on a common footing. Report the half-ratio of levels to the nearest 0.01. 0.56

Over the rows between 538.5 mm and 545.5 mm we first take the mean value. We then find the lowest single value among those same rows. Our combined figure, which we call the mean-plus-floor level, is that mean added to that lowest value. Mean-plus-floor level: 26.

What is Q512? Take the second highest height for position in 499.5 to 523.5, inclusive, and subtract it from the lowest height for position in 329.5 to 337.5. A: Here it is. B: 1.1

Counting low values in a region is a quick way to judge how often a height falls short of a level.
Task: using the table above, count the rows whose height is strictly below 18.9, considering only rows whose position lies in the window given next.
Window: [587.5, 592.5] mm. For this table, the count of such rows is 5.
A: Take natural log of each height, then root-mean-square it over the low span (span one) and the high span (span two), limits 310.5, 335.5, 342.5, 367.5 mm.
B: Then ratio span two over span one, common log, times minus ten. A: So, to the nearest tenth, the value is 0.0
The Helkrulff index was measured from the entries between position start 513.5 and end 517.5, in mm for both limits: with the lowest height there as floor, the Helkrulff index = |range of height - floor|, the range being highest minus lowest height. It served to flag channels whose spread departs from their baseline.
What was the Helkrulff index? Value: 18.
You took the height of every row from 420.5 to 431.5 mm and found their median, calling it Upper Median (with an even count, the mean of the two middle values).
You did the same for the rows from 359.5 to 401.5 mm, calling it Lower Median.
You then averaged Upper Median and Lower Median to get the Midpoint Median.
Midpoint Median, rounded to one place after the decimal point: 22.2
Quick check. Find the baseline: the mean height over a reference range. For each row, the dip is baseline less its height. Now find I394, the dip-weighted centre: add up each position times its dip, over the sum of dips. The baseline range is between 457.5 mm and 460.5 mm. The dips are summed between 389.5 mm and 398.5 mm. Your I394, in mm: 393.0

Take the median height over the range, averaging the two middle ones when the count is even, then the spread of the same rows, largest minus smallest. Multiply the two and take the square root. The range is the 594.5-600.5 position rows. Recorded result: 4.48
